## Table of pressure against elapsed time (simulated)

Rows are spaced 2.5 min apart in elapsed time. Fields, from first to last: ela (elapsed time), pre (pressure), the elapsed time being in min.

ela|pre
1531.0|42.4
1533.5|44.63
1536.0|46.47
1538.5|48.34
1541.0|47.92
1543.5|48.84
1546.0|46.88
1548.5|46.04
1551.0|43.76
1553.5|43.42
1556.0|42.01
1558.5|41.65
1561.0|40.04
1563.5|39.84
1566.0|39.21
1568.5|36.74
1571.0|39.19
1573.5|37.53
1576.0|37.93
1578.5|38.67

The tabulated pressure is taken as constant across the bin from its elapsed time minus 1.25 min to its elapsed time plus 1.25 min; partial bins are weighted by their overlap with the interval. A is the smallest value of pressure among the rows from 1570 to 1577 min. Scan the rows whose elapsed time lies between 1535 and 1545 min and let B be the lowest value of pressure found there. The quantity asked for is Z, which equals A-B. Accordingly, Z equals -9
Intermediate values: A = 37.53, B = 46.47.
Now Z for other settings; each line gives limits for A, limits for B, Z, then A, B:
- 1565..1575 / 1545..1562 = -3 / 36.74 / 40.04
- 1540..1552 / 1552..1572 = 7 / 43.76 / 36.74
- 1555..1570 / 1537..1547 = -10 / 36.74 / 46.88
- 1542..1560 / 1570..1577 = 4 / 41.65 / 37.53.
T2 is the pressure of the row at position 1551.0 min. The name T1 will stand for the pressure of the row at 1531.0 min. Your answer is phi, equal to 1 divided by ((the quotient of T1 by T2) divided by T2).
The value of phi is 45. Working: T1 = 42.4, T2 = 43.76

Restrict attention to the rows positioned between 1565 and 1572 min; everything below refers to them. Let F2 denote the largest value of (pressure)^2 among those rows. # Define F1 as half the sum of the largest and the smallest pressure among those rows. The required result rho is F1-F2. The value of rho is -1499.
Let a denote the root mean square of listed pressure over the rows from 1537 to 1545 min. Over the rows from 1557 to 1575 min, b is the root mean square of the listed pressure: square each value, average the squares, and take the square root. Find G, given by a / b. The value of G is 1.23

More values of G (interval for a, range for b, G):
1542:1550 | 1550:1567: 1.14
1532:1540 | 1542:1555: 1.01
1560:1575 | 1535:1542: 0.81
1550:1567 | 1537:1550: 0.87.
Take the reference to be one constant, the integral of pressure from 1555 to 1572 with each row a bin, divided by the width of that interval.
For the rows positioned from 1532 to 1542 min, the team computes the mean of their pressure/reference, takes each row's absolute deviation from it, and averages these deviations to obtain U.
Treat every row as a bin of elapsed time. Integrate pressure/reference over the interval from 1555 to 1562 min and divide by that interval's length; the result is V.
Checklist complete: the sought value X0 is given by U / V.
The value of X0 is 0.031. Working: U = 0.032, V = 1.04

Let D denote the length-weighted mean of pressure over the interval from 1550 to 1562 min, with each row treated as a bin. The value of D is 42.2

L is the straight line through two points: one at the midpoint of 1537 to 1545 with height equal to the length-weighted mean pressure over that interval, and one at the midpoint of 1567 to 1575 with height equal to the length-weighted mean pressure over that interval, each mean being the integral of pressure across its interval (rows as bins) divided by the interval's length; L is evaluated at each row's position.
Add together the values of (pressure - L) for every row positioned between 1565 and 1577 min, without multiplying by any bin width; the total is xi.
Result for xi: 1.3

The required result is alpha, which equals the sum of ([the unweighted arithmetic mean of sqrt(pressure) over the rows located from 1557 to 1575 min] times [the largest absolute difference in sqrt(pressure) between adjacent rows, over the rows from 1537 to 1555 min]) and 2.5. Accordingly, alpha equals 3.56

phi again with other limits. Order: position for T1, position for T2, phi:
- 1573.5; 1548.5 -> 56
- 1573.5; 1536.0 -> 58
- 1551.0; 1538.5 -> 53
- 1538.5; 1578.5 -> 31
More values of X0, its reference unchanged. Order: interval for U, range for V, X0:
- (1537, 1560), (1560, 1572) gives 0.062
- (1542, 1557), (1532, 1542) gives 0.045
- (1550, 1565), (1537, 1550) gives 0.027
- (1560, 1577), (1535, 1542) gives 0.022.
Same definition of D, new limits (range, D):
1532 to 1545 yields 47.1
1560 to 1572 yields 39.0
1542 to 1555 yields 45.8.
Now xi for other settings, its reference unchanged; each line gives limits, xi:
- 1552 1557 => -1.6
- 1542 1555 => 0.6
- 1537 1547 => 0.7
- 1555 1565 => -3.5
